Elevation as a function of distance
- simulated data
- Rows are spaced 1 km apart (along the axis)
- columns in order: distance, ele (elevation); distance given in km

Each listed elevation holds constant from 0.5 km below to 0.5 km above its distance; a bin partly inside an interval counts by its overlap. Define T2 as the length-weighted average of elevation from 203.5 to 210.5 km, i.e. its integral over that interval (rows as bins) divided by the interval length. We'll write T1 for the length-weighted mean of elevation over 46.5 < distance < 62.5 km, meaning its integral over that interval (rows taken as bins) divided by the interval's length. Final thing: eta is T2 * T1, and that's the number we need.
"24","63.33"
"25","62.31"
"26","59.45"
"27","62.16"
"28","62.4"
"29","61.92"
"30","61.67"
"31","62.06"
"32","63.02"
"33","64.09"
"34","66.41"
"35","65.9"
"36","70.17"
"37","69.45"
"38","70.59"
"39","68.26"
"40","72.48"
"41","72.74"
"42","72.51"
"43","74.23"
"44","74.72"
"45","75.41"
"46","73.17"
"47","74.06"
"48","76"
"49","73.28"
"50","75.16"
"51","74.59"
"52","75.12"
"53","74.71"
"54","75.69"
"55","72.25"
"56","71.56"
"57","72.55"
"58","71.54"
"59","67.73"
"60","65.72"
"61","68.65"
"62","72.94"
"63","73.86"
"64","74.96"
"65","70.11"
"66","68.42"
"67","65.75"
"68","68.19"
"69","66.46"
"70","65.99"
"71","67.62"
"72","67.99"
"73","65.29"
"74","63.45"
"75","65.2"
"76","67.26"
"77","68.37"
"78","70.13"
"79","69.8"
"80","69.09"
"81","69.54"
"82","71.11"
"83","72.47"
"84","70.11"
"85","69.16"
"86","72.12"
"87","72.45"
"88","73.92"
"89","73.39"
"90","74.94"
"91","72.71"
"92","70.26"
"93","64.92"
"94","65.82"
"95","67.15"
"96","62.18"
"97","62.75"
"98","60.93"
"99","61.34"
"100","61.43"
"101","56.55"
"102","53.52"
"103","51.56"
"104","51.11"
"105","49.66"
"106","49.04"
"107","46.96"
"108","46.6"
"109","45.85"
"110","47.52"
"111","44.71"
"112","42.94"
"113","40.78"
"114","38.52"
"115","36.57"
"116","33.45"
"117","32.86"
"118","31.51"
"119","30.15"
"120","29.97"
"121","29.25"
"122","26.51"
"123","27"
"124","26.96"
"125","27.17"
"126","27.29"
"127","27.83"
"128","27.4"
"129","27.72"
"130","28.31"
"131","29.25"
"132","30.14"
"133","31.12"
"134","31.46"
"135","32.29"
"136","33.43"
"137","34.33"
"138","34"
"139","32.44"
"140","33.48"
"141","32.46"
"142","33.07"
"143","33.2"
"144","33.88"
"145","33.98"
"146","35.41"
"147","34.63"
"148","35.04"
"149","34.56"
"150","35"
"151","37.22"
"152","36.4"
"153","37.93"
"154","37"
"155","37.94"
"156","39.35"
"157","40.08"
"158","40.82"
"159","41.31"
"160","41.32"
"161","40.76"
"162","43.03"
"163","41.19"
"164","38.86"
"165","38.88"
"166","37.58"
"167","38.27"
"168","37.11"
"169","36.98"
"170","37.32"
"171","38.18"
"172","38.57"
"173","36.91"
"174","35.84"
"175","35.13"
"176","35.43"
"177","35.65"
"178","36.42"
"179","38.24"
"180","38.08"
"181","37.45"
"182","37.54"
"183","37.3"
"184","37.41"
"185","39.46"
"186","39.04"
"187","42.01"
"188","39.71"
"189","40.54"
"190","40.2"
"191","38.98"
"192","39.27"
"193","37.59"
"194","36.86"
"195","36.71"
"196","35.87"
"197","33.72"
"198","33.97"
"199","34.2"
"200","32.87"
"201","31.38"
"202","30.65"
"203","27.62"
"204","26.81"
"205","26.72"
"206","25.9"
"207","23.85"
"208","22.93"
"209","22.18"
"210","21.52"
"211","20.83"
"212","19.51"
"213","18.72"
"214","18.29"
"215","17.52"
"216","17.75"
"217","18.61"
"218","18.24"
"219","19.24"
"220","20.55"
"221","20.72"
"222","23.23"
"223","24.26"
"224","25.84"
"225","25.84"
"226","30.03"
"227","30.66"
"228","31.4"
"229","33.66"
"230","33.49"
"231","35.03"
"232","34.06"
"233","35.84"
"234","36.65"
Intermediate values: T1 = 73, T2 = 24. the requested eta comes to 1762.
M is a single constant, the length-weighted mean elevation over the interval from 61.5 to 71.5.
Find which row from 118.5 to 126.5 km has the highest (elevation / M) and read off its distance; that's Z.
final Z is 119 km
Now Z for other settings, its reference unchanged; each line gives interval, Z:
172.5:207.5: 187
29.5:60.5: 48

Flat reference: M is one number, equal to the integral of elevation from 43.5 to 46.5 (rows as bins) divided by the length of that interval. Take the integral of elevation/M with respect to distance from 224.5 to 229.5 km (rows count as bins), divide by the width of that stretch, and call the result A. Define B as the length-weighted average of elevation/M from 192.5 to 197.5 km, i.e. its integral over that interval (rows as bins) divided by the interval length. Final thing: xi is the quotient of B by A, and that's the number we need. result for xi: 1.2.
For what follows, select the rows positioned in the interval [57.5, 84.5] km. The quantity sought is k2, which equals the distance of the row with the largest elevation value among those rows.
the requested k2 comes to 64 km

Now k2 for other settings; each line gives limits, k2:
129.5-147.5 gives 146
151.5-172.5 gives 162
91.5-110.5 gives 92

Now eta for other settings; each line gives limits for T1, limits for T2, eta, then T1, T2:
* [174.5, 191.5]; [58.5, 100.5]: 2609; 38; 68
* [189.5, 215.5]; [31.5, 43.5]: 2007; 29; 69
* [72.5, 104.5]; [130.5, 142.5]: 2139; 66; 32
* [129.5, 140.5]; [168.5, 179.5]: 1171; 32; 37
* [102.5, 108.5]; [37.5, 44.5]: 3550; 49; 72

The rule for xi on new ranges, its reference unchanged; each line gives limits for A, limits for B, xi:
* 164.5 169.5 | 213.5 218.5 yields 0.5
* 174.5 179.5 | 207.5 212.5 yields 0.6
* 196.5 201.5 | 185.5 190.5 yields 1.2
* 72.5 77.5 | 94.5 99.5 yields 1.0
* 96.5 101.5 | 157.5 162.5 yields 0.7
